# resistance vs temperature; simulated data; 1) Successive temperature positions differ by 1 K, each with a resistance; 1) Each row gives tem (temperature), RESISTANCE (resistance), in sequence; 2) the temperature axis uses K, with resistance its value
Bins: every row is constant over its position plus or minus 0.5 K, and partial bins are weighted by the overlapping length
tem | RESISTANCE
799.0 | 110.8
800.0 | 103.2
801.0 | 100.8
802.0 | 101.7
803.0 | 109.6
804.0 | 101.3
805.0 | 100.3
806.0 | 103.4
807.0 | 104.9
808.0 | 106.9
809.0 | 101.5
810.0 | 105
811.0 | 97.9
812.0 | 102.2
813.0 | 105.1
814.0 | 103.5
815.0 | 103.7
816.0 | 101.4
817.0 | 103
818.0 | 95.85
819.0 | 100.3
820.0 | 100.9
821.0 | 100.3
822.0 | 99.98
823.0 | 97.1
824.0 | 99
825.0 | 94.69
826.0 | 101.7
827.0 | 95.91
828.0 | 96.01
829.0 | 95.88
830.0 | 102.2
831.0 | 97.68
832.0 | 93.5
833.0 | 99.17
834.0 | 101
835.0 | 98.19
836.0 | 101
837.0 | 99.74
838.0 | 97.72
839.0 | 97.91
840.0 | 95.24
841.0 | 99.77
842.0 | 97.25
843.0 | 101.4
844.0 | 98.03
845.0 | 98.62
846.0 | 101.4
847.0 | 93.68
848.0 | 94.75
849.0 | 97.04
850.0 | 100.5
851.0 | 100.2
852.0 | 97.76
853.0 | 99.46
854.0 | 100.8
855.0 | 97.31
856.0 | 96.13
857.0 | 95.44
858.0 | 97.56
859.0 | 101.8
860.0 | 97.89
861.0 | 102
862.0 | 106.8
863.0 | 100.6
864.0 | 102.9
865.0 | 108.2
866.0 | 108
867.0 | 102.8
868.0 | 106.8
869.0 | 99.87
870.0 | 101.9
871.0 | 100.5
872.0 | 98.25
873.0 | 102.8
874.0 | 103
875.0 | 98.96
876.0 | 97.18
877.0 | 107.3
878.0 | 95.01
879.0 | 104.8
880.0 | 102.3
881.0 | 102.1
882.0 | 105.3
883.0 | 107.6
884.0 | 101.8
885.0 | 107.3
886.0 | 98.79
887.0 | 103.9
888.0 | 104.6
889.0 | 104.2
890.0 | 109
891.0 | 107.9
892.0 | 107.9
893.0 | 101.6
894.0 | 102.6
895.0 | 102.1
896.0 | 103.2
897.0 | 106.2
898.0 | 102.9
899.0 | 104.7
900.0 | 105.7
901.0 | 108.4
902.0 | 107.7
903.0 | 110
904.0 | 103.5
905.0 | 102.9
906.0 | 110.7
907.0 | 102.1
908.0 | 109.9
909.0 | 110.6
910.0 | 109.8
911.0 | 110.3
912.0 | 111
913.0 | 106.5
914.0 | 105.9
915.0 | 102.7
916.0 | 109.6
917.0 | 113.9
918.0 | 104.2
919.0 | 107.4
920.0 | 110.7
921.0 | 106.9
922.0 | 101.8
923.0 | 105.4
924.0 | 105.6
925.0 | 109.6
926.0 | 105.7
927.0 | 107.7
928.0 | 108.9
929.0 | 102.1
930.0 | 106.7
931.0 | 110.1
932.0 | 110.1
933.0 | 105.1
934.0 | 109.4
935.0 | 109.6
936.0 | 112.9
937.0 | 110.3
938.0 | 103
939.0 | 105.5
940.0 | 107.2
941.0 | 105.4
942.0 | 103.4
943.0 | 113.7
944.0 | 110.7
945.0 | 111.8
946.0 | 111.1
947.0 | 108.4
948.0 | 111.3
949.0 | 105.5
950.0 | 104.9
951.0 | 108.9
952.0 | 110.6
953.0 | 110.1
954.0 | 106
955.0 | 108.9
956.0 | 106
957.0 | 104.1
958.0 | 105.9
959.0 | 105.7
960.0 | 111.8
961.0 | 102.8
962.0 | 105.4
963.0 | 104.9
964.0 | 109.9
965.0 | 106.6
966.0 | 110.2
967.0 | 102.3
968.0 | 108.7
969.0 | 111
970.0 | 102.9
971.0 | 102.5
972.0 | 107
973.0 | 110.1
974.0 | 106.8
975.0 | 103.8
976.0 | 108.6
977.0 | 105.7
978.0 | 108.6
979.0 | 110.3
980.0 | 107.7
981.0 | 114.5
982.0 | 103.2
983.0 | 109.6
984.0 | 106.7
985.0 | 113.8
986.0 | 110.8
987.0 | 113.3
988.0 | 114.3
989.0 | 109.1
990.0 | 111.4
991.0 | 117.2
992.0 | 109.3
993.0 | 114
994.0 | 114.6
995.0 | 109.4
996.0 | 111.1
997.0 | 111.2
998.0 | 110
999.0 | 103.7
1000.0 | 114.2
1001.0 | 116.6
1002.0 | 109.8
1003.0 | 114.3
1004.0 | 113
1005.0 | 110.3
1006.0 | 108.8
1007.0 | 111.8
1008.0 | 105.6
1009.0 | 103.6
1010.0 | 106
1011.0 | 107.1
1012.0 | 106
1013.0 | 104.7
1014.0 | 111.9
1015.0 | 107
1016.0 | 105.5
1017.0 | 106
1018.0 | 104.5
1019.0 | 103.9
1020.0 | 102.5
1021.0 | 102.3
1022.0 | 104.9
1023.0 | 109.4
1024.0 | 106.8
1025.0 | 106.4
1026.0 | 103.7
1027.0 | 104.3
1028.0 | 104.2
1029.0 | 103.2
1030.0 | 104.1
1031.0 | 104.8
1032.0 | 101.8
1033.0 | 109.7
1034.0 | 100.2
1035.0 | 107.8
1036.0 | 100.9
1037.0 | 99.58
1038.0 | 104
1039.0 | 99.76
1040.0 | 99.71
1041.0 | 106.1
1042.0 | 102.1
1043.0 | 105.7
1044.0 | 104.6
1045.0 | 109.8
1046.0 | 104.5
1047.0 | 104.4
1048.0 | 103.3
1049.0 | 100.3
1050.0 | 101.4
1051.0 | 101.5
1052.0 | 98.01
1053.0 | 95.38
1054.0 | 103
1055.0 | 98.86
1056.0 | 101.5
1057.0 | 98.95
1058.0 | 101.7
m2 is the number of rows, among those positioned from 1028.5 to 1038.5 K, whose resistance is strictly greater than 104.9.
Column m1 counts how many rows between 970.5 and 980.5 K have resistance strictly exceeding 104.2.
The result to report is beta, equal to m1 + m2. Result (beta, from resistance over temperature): 10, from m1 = 8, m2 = 2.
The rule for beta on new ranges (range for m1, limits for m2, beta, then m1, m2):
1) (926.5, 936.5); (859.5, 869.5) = 13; 9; 4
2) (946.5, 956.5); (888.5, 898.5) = 14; 10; 4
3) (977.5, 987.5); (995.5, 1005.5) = 18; 9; 9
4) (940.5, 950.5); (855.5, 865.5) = 11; 9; 2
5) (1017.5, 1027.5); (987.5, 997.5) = 16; 6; 10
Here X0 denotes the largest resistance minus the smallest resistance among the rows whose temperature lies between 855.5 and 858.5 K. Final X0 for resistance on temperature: 2.1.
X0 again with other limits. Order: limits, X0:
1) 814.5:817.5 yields 2.3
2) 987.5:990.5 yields 5.2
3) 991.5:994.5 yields 5.3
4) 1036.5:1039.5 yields 4.4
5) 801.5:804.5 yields 8.3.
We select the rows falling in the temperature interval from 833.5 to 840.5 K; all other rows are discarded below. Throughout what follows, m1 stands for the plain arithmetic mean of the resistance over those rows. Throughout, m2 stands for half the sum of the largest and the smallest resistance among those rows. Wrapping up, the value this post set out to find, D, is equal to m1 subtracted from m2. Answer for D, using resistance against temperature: -0.6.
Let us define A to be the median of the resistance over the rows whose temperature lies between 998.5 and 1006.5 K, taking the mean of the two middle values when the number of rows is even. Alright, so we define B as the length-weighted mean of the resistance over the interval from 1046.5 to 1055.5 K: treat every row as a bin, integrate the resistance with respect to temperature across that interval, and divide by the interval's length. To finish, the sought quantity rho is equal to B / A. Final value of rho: 0.90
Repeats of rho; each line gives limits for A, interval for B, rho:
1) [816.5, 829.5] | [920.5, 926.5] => 1.07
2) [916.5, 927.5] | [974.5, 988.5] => 1.02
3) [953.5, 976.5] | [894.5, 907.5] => 0.99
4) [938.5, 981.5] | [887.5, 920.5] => 1.00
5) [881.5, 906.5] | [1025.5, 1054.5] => 0.98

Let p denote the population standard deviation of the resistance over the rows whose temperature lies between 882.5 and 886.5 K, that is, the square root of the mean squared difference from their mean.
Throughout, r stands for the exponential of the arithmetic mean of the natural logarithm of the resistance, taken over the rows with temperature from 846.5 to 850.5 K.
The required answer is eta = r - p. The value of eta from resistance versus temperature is 93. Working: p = 3.7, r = 96.5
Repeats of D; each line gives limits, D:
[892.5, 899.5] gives 0.6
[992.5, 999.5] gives -1.4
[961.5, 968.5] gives -0.6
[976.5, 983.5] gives 0.3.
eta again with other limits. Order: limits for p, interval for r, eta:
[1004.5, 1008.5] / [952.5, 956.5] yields 105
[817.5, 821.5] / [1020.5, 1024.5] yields 104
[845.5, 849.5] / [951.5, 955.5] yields 106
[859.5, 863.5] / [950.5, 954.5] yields 106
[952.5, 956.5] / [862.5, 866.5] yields 103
